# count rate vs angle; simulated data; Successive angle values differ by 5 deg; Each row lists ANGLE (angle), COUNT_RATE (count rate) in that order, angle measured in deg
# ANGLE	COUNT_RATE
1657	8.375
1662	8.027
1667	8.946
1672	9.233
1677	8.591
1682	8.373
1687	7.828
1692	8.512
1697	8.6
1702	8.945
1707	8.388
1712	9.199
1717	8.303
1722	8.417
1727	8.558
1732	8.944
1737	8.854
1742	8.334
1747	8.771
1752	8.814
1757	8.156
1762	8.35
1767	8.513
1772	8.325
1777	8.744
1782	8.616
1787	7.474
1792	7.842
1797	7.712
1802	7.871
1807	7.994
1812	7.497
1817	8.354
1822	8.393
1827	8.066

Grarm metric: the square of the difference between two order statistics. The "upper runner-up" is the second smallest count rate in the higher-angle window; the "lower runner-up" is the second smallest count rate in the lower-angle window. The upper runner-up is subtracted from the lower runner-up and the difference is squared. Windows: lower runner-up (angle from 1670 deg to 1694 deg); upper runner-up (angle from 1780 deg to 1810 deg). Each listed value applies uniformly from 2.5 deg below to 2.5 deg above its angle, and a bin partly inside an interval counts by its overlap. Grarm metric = 0.4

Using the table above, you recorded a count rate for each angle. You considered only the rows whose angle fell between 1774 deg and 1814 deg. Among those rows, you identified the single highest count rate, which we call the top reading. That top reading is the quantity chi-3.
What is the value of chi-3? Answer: 8.744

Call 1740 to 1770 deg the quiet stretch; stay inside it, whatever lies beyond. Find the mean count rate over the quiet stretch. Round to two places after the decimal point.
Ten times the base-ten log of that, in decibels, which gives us 9.29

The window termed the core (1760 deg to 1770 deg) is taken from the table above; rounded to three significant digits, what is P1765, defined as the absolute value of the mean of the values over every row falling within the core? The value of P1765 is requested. 8.43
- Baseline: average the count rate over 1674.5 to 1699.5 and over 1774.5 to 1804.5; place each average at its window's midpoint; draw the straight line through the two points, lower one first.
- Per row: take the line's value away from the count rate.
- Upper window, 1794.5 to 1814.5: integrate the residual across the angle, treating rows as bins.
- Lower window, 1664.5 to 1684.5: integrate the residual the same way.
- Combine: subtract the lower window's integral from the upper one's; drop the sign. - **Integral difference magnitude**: 11.8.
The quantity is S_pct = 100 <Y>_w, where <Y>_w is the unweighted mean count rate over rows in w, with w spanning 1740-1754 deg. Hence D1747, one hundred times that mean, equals 864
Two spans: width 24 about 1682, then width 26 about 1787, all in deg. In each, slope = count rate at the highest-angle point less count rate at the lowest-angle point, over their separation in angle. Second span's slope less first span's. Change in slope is -0.016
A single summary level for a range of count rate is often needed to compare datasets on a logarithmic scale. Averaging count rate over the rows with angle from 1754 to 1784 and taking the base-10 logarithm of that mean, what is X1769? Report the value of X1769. 0.927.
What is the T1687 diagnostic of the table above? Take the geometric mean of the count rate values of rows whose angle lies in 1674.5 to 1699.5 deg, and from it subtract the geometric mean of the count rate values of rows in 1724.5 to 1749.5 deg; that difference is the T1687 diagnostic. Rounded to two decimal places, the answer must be -0.31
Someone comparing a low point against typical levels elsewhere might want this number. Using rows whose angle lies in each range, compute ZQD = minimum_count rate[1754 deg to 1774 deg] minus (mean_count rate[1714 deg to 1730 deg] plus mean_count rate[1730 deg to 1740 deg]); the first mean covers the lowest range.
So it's -9.2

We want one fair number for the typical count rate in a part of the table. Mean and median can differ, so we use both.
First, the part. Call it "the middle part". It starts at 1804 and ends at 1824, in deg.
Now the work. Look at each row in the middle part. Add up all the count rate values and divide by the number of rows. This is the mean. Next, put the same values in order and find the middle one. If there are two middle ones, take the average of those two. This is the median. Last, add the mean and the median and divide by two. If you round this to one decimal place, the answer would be 8.1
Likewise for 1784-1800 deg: 7.7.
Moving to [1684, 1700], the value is 8.4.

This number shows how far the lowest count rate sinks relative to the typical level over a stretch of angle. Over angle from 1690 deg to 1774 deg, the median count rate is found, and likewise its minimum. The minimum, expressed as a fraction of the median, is 0.96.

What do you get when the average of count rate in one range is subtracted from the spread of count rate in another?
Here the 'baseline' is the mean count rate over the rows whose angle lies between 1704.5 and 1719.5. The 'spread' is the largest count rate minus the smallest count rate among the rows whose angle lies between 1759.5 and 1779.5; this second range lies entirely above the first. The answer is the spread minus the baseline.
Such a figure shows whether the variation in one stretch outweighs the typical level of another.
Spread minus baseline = -8.21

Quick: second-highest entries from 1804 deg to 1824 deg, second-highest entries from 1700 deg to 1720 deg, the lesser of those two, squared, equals 69.8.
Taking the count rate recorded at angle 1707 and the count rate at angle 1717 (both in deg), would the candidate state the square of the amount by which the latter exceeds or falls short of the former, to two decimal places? 0.01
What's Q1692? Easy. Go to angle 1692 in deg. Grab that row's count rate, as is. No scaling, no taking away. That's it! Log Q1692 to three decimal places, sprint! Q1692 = 8.512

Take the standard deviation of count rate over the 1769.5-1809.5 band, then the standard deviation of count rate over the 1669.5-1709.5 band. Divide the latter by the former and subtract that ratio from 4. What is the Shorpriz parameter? 3.1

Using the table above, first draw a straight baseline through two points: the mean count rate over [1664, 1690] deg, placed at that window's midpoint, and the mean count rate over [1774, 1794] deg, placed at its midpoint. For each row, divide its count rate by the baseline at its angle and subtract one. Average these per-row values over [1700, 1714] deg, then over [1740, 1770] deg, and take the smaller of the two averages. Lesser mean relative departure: 0.024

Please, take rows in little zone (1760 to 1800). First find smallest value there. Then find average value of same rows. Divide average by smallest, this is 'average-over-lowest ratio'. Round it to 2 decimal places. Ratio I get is 1.10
